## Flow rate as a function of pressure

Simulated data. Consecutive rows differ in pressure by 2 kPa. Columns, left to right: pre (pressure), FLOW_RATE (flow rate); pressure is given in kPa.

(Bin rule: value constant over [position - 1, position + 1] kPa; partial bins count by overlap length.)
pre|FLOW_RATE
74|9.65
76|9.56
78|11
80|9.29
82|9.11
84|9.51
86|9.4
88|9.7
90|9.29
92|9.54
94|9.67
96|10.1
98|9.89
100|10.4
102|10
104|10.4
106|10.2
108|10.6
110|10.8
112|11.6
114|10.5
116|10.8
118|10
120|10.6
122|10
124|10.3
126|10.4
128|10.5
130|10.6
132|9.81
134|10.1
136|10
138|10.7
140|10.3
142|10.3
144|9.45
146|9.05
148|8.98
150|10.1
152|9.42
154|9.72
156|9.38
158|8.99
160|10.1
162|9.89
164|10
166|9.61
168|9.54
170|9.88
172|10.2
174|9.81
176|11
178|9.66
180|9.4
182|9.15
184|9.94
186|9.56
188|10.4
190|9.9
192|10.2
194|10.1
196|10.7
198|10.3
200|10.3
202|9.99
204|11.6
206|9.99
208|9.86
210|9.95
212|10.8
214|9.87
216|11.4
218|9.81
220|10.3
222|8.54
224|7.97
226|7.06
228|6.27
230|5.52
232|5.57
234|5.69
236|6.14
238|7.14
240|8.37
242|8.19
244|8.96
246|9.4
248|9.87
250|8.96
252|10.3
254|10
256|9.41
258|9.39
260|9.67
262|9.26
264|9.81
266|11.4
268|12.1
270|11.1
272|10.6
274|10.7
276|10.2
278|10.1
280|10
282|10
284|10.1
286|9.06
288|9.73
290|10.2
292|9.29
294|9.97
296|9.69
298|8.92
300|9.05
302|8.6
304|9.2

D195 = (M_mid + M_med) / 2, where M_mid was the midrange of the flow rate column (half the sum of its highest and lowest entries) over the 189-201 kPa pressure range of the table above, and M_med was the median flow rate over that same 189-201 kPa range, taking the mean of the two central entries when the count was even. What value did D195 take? 10.3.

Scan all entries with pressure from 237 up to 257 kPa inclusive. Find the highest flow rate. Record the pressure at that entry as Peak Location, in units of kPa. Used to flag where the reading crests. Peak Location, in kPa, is 252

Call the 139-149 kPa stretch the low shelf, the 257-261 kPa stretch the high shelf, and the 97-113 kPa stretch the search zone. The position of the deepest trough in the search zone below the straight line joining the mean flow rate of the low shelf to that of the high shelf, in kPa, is 98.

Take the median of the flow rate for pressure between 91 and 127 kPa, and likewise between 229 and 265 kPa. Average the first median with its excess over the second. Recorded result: 5.8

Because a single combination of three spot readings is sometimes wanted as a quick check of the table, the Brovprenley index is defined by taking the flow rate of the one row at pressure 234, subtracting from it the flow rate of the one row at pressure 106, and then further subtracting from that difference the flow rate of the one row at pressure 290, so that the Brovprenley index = -14.7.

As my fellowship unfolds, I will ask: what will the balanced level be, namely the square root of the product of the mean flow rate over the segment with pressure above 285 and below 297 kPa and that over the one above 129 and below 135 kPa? 9.9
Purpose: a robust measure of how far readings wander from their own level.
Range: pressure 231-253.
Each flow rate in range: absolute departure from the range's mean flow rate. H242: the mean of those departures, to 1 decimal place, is 1.4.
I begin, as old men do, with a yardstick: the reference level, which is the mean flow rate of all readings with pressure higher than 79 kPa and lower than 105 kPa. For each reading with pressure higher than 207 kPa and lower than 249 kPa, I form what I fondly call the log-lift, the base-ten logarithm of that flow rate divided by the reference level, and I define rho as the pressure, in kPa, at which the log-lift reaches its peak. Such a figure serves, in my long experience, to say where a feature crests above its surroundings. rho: 216 kPa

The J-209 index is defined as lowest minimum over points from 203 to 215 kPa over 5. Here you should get 1.97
